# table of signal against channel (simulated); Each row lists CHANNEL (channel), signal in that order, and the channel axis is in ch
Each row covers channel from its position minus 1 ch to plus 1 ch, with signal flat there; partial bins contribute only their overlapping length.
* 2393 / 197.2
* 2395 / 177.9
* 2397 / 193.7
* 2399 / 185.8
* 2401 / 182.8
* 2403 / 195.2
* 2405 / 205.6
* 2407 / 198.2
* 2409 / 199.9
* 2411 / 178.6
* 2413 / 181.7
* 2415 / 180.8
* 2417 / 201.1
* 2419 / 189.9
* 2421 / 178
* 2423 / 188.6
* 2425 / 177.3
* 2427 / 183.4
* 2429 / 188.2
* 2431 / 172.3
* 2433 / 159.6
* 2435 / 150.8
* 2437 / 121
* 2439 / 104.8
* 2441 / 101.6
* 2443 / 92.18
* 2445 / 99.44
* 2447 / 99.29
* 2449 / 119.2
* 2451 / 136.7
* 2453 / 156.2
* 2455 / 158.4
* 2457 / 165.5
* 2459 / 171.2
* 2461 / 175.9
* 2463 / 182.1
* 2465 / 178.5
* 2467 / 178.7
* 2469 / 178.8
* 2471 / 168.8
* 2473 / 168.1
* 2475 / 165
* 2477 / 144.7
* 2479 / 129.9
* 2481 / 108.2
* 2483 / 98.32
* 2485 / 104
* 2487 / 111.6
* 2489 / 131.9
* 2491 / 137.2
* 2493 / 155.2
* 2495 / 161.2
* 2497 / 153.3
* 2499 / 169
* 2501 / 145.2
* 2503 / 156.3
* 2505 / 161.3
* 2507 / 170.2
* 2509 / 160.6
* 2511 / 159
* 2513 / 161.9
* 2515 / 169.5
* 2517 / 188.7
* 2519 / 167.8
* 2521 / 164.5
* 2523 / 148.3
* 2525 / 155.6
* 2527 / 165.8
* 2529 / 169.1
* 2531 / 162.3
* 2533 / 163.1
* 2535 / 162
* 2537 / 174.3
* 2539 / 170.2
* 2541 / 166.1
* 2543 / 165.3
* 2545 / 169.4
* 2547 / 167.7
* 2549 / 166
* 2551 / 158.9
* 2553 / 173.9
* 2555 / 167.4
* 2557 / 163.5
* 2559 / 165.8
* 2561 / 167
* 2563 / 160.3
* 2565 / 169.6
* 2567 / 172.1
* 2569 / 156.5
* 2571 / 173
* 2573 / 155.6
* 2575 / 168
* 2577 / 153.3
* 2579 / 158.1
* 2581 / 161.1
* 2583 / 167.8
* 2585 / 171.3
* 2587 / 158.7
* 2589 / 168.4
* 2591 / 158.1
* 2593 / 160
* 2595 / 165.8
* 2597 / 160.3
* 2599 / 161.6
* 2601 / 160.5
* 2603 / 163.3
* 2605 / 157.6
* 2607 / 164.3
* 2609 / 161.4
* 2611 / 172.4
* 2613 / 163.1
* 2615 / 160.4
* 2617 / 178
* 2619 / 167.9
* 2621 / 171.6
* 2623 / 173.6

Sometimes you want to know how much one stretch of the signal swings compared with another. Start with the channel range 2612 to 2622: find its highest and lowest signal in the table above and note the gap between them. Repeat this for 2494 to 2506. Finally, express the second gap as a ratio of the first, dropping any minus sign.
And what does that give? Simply 1.4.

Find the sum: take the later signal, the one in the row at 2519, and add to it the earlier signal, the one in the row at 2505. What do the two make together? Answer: 329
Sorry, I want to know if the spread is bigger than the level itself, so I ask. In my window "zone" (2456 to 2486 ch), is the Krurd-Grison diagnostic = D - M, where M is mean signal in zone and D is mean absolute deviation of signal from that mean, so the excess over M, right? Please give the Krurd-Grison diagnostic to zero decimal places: -130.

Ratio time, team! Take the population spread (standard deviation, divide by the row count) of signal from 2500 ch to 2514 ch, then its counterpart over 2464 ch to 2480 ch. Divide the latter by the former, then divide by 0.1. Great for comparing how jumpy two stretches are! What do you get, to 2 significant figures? 24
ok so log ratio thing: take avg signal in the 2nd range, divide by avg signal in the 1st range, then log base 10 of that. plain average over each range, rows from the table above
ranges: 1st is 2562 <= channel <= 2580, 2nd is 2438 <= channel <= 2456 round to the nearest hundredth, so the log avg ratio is -0.14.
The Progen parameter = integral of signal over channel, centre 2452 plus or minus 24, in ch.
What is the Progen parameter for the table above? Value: 7185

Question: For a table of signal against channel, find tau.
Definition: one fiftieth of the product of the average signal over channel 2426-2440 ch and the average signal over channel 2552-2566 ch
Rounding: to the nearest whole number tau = 515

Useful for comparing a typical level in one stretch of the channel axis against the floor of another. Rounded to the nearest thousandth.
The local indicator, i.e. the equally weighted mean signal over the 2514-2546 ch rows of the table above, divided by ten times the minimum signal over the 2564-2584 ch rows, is 0.109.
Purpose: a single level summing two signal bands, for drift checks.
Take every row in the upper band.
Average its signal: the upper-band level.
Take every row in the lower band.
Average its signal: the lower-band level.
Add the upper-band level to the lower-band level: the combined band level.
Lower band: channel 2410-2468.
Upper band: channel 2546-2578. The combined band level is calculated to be 323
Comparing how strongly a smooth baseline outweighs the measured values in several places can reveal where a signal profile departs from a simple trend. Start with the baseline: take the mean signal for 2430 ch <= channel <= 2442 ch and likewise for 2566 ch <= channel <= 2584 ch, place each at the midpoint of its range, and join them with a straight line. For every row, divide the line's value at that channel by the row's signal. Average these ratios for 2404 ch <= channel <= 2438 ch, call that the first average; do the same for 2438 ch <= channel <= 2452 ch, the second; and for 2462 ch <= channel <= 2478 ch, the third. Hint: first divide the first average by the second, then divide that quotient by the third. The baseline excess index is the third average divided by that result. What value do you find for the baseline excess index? 1.21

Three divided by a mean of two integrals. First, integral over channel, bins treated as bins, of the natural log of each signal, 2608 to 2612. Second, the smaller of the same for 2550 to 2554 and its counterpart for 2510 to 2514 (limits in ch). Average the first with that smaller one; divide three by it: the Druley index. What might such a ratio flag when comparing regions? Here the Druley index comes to 0.1471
